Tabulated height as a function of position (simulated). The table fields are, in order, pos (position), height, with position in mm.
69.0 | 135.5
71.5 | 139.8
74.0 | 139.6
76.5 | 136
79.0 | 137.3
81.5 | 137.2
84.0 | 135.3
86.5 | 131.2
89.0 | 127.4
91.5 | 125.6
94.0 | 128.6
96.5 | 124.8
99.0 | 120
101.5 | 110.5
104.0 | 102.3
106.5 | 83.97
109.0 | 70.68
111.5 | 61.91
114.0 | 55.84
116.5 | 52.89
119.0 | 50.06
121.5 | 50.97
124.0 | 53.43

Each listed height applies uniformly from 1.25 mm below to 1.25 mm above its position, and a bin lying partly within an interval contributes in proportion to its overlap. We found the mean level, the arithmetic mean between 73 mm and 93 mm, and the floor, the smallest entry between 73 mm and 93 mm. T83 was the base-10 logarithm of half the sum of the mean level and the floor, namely 2.11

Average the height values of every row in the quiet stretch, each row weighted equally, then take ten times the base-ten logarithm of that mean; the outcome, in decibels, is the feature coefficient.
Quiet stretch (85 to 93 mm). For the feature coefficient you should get 21.1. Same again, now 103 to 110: 19.3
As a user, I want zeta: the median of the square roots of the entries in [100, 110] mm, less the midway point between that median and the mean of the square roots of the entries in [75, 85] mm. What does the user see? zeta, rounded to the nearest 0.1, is -1.0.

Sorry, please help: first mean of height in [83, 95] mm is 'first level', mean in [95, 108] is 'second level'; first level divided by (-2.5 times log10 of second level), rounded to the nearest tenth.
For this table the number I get -25.5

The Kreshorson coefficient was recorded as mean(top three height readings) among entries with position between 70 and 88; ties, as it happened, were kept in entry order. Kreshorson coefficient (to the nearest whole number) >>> 139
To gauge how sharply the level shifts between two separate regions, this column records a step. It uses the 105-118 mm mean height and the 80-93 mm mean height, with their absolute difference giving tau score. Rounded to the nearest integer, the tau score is 66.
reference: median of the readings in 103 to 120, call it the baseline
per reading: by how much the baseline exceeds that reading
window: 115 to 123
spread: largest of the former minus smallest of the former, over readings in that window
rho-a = 3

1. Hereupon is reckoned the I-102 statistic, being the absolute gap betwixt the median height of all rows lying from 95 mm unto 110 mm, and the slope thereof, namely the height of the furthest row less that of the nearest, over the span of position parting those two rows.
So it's 111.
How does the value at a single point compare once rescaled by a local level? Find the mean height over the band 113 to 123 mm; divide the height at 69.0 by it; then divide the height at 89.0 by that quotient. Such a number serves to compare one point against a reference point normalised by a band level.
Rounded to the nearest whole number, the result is 49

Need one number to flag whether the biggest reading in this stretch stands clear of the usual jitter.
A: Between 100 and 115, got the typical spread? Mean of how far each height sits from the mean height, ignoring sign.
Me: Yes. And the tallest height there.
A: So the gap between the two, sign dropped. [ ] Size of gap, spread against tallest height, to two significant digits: 92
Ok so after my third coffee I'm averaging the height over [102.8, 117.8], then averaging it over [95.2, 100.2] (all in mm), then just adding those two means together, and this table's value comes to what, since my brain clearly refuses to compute 194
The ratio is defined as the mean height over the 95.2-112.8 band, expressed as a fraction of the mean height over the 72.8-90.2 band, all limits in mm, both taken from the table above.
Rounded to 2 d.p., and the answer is 0.71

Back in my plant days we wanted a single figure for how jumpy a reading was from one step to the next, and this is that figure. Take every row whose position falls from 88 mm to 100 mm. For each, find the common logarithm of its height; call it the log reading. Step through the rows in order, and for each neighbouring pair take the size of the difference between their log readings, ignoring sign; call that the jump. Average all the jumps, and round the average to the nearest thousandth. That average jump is 0.012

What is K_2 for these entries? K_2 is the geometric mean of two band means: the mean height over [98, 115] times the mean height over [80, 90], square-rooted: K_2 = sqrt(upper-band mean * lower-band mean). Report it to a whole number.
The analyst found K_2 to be 107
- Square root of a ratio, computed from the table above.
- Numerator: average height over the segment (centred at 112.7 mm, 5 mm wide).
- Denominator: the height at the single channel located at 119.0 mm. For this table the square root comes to 1.1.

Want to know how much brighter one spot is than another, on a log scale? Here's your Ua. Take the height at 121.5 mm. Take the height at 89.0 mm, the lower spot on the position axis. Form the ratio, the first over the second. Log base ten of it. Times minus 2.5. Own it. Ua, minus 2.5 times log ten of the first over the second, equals 0.99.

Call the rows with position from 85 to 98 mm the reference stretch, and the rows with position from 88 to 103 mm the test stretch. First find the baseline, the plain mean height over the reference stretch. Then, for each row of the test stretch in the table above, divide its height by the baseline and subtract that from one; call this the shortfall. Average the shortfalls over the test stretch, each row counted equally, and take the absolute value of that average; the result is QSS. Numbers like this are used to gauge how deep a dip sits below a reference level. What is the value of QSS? 0.04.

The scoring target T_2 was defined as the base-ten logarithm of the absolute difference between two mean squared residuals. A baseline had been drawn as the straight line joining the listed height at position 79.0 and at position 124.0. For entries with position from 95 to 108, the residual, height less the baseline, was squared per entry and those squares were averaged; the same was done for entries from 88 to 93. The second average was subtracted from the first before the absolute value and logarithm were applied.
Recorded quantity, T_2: 2.1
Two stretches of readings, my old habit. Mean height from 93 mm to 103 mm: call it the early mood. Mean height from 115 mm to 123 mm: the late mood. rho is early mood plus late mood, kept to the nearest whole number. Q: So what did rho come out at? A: 172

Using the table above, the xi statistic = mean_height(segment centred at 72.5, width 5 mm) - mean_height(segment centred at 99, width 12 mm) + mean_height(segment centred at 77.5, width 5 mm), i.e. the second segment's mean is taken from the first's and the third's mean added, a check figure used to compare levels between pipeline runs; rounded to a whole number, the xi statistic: 159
